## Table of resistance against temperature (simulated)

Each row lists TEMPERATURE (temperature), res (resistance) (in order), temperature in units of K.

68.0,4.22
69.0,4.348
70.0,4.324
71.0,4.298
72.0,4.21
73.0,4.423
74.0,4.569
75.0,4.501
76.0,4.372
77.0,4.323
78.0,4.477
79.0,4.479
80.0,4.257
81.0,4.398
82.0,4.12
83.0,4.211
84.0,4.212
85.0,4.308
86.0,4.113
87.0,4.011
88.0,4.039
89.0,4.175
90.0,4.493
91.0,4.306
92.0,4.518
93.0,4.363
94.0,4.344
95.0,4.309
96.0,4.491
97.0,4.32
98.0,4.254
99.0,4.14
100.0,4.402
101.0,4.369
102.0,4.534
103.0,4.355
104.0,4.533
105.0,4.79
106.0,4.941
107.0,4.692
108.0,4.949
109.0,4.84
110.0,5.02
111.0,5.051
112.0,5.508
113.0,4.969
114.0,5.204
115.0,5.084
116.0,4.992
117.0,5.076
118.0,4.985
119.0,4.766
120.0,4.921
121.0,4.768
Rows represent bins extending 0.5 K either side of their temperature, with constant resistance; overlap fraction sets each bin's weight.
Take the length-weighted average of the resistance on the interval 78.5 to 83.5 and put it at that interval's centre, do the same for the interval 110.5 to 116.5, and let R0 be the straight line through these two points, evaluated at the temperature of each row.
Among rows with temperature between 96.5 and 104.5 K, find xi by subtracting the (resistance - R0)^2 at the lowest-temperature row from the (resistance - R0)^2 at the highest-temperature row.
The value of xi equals -0.024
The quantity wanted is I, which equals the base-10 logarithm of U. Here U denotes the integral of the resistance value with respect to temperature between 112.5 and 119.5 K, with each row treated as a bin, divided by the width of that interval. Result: 0.700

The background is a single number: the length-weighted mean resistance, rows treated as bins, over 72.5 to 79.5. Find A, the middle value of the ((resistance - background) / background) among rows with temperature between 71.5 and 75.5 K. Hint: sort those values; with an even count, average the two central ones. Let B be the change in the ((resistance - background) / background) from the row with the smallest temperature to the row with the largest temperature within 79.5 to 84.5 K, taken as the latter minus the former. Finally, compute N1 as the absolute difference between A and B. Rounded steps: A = 0.003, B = -0.01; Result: 0.013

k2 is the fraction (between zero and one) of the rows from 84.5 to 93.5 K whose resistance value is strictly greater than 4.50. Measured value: 0.11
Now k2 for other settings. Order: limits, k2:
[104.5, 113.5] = 1.00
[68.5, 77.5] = 0.22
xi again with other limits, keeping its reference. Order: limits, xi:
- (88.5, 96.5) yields -0.069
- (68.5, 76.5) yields -0.090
